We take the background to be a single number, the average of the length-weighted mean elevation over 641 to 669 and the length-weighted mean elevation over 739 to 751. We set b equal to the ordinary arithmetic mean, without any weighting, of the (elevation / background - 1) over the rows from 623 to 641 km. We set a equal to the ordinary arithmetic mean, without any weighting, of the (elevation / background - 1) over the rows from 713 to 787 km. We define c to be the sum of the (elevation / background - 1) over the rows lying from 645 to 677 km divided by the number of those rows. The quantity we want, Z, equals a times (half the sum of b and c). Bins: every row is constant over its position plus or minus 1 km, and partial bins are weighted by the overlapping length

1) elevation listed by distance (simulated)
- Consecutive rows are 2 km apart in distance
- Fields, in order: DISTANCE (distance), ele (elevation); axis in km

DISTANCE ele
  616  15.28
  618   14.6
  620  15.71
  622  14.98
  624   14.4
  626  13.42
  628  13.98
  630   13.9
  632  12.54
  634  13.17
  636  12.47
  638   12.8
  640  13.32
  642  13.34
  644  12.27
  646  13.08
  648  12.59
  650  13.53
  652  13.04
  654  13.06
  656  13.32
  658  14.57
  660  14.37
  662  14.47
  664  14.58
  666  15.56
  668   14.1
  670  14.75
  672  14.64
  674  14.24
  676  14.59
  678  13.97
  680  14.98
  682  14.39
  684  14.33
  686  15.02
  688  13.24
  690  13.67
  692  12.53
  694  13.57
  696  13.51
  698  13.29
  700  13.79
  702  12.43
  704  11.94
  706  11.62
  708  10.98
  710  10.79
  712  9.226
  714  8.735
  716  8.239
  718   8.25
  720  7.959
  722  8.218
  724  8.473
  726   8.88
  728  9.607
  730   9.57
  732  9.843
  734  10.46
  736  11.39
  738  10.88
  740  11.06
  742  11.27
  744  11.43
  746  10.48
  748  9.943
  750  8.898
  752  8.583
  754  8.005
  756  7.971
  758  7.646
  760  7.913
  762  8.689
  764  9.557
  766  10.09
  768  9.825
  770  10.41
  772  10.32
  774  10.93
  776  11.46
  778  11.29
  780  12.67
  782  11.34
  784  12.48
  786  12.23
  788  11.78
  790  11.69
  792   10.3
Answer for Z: -0.0241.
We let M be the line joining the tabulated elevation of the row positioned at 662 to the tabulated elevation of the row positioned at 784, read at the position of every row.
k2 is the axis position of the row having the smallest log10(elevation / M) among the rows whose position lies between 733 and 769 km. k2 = 758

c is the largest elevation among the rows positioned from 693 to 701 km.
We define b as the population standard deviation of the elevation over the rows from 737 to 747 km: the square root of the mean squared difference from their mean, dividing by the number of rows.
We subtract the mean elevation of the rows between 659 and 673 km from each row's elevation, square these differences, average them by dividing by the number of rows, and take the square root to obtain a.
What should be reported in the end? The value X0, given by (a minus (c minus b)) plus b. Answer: -12.7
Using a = 0.42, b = 0.3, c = 13.79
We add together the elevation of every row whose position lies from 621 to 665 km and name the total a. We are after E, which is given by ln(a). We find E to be 5.69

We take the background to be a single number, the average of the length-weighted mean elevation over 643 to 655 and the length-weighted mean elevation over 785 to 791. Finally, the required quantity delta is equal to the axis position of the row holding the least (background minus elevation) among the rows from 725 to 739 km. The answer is 736 km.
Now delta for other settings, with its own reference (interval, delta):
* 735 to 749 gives 744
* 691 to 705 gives 700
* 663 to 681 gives 666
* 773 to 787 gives 780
